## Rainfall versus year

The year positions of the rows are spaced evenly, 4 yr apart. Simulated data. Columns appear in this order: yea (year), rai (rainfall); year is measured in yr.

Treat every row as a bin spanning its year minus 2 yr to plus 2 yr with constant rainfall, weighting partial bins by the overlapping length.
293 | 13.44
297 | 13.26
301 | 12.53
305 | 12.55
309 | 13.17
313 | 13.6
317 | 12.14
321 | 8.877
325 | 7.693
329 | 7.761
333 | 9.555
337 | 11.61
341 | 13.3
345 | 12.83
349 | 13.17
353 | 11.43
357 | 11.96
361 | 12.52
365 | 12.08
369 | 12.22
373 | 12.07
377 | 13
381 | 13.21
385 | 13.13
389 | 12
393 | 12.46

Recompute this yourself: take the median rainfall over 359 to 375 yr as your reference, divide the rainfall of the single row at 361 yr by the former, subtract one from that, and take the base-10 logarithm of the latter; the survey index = -1.52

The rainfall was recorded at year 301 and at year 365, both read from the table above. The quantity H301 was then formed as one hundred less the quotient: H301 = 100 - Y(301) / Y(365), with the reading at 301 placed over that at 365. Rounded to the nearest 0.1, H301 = 99.0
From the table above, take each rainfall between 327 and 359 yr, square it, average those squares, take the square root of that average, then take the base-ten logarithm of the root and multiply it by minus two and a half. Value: -2.66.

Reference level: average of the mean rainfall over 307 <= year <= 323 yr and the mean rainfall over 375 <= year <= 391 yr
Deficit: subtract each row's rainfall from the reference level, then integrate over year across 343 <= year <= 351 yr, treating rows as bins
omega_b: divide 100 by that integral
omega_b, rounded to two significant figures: -21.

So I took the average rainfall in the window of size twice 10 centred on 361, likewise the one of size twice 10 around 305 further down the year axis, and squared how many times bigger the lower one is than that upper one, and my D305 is 1.17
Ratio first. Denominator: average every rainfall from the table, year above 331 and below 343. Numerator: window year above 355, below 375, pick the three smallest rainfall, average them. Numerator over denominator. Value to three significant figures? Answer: 1.05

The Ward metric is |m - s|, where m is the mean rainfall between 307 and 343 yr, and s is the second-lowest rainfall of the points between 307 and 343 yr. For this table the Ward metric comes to 3.10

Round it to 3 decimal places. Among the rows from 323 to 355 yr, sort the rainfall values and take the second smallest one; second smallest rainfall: 7.761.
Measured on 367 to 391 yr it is 12.070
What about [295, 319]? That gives 12.530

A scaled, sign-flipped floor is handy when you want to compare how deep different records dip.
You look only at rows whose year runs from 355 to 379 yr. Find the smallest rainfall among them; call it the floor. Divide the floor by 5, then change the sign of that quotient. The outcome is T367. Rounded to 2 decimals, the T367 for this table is -2.39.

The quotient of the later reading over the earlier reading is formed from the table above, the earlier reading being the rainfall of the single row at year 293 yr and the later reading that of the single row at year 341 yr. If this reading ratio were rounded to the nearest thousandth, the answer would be 0.990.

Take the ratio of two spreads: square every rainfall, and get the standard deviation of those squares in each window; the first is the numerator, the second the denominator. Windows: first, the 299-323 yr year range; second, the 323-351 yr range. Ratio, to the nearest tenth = 0.7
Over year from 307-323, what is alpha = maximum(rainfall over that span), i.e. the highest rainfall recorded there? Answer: 13.6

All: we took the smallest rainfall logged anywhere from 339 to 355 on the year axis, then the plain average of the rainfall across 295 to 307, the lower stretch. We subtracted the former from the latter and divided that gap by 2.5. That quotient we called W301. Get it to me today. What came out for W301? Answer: 0.54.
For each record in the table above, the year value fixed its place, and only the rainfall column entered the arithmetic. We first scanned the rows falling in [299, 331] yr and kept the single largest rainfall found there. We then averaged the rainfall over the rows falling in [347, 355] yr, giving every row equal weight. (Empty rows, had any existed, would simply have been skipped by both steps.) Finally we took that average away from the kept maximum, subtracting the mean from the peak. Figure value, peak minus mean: 1.3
